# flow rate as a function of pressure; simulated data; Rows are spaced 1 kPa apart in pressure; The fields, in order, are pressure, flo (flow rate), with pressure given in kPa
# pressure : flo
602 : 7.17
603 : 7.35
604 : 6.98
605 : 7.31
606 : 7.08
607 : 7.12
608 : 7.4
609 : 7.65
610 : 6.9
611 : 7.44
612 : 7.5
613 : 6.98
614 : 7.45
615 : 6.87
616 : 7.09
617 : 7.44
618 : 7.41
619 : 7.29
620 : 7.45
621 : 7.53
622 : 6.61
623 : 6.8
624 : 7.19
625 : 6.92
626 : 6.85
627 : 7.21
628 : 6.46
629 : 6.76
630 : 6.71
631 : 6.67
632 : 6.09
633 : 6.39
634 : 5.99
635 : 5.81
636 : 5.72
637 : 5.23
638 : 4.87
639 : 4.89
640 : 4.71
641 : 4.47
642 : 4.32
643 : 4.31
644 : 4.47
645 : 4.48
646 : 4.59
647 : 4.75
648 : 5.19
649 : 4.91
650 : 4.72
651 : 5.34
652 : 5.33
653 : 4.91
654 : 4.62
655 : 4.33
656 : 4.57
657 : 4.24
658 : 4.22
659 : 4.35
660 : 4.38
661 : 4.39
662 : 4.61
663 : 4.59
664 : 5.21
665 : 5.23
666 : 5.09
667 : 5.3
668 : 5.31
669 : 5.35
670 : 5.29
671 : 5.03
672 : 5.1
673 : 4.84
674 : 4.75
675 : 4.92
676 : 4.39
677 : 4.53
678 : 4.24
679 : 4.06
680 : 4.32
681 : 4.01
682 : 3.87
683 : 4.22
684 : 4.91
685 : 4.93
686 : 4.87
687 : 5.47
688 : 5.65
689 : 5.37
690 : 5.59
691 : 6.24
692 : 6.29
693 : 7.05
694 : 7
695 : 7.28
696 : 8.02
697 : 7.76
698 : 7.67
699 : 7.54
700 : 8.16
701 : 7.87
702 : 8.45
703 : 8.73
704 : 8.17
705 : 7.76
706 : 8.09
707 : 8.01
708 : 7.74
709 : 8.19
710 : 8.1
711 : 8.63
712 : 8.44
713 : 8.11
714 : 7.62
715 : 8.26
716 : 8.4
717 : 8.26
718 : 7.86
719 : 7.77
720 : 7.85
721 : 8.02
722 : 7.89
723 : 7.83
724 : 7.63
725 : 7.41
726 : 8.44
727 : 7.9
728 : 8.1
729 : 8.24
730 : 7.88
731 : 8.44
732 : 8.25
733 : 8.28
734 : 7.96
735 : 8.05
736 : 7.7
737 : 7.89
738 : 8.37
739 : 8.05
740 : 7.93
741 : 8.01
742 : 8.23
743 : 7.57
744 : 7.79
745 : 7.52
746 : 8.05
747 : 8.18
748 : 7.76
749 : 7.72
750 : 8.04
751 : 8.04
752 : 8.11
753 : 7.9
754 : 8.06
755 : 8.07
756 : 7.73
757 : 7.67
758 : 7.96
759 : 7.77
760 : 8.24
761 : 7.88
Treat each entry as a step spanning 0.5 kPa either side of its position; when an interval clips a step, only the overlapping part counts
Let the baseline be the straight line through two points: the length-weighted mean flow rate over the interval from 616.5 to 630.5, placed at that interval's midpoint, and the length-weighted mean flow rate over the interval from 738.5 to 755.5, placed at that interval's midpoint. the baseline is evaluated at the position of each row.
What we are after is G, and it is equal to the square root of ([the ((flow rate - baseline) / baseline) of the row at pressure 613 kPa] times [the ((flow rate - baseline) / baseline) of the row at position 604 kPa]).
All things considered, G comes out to 0.00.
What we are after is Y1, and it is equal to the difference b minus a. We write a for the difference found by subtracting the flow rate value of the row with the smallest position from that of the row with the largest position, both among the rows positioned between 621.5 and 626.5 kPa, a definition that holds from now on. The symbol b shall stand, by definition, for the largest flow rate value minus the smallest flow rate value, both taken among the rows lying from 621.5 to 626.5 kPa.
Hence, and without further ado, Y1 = 0.3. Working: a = 0.2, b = 0.58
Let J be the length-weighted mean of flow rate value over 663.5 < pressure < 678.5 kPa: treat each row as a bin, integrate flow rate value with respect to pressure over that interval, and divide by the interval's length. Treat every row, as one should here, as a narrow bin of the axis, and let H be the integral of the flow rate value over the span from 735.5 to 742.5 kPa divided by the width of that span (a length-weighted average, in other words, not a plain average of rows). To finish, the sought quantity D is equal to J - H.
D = -3.1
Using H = 8.0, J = 5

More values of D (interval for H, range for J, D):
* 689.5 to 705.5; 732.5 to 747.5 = 0.5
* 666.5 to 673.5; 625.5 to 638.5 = 1.0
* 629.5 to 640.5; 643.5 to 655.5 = -0.9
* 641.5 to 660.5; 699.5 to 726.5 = 3.4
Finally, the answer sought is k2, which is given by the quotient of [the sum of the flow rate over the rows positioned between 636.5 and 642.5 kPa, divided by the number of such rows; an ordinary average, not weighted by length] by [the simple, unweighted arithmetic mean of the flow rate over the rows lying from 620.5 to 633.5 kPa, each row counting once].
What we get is 0.70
